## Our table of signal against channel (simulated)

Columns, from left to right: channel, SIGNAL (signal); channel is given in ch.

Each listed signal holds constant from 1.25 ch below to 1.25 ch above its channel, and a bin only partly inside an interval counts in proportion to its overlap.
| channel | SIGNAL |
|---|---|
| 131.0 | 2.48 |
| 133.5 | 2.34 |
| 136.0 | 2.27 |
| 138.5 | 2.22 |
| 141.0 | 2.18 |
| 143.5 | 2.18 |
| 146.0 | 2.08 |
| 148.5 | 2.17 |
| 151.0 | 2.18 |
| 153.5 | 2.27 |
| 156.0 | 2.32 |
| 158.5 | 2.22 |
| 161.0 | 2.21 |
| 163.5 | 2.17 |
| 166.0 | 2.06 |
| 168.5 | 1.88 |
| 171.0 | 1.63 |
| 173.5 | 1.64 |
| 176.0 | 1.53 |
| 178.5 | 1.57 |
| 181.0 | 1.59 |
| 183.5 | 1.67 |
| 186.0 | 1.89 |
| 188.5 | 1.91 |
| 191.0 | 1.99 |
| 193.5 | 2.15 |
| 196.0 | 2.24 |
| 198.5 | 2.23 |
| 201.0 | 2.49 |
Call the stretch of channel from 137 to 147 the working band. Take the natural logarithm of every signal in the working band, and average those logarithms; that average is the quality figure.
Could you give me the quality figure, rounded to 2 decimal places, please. 0.77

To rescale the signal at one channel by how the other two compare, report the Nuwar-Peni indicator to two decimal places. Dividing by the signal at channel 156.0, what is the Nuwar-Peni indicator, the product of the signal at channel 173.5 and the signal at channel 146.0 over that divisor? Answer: 1.47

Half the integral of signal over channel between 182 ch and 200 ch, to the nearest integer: 18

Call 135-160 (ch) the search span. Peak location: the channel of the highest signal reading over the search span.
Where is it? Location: 156.0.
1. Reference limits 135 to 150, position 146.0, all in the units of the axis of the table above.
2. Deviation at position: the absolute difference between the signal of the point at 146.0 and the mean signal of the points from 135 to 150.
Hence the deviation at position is 0.10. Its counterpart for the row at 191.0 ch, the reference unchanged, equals 0.19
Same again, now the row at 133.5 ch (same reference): 0.16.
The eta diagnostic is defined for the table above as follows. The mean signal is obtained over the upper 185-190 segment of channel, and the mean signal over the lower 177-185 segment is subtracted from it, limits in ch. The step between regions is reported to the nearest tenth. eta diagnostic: 0.3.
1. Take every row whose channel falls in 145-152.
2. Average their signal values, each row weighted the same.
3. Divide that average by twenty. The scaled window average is 0.107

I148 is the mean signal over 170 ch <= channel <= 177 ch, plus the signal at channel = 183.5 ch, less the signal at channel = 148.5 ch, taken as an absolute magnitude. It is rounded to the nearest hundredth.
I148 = 1.10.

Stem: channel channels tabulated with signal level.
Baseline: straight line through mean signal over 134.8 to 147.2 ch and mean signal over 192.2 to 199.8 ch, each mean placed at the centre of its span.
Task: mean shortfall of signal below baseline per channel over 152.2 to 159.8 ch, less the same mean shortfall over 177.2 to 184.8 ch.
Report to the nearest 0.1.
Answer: -0.7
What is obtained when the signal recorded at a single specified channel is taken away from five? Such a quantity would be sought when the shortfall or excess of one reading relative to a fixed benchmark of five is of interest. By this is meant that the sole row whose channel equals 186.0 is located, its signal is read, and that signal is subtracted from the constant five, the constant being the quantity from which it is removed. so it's 3.1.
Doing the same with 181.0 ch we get 3.4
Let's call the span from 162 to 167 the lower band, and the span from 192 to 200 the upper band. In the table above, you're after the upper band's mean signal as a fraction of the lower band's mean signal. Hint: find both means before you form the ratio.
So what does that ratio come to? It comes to 1.04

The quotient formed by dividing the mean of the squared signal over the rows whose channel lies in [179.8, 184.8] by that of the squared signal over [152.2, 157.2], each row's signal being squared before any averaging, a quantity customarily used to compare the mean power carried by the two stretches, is 0.5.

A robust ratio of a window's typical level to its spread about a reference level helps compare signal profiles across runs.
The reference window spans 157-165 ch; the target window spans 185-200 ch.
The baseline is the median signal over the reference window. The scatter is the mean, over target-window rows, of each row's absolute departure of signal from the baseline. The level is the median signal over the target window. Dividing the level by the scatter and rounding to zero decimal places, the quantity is 13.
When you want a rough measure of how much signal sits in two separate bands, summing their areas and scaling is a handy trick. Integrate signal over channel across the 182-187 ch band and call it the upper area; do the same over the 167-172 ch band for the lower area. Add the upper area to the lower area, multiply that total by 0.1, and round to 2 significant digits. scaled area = 1.8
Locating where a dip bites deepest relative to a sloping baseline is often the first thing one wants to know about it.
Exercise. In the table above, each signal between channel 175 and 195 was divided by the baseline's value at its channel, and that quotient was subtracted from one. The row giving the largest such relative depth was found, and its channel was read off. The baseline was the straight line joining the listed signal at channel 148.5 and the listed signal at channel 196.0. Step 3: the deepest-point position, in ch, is 176.0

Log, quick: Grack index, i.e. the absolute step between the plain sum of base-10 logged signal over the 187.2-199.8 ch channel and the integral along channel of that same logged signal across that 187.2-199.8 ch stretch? 2.4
